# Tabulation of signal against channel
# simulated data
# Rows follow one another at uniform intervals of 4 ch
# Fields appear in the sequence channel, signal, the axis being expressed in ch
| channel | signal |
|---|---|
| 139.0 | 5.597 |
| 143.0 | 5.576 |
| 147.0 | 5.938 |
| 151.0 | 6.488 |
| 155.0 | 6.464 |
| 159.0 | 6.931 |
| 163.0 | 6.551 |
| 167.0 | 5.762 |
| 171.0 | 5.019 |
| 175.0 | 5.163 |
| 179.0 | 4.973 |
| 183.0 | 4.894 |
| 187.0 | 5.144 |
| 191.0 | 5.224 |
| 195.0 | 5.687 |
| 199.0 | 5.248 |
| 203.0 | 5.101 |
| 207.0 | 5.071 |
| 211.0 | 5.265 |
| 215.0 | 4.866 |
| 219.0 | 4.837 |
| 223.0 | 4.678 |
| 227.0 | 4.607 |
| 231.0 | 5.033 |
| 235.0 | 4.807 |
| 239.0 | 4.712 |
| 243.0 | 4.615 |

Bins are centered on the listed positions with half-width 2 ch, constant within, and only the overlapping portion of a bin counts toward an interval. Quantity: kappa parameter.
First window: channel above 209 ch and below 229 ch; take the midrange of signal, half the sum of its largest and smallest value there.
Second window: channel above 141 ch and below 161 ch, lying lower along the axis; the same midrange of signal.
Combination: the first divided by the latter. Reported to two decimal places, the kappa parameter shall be 0.79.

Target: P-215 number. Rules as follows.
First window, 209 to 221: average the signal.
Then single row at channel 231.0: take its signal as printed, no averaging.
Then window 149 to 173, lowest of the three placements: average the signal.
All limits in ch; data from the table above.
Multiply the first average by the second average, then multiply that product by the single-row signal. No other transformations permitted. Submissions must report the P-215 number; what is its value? 156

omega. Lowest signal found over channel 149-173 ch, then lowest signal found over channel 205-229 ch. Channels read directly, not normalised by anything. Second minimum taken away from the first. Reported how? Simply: 0.41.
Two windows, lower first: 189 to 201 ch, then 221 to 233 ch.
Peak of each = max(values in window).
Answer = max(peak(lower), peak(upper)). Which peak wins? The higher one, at 5.7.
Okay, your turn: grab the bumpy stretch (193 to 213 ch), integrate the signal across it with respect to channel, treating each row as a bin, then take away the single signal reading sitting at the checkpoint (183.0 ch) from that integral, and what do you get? 101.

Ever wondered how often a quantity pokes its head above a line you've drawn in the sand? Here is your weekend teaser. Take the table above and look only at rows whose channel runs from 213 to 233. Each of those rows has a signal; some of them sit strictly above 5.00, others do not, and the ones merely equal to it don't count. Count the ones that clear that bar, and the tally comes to 1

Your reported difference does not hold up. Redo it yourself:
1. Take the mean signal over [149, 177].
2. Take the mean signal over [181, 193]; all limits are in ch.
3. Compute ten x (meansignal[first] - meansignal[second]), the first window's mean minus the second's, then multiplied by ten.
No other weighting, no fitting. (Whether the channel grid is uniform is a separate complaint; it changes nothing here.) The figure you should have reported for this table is 10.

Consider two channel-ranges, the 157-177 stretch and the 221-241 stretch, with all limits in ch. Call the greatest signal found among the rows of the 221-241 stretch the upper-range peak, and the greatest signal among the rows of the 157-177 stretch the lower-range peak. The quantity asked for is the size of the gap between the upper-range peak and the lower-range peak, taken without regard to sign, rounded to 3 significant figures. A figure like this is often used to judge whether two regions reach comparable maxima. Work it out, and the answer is 1.90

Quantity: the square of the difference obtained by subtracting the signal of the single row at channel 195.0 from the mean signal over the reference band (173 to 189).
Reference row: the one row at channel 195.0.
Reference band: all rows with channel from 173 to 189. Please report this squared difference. 0.41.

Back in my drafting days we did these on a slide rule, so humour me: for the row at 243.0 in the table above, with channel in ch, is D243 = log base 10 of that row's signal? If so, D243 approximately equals 0.66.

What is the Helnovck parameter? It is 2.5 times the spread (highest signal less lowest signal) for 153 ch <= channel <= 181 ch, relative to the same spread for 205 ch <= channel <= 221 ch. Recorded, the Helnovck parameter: 11.4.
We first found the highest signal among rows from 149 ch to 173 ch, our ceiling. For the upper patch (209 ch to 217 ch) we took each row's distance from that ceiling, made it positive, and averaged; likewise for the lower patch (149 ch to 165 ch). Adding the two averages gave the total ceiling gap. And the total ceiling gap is 2.2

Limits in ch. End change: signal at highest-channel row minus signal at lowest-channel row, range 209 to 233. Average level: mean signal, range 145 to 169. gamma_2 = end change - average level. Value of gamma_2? -6.6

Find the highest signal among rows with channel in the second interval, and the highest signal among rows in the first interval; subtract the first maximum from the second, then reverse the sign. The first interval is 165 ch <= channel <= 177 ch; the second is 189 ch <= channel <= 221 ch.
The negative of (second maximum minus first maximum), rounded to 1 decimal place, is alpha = 0.1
